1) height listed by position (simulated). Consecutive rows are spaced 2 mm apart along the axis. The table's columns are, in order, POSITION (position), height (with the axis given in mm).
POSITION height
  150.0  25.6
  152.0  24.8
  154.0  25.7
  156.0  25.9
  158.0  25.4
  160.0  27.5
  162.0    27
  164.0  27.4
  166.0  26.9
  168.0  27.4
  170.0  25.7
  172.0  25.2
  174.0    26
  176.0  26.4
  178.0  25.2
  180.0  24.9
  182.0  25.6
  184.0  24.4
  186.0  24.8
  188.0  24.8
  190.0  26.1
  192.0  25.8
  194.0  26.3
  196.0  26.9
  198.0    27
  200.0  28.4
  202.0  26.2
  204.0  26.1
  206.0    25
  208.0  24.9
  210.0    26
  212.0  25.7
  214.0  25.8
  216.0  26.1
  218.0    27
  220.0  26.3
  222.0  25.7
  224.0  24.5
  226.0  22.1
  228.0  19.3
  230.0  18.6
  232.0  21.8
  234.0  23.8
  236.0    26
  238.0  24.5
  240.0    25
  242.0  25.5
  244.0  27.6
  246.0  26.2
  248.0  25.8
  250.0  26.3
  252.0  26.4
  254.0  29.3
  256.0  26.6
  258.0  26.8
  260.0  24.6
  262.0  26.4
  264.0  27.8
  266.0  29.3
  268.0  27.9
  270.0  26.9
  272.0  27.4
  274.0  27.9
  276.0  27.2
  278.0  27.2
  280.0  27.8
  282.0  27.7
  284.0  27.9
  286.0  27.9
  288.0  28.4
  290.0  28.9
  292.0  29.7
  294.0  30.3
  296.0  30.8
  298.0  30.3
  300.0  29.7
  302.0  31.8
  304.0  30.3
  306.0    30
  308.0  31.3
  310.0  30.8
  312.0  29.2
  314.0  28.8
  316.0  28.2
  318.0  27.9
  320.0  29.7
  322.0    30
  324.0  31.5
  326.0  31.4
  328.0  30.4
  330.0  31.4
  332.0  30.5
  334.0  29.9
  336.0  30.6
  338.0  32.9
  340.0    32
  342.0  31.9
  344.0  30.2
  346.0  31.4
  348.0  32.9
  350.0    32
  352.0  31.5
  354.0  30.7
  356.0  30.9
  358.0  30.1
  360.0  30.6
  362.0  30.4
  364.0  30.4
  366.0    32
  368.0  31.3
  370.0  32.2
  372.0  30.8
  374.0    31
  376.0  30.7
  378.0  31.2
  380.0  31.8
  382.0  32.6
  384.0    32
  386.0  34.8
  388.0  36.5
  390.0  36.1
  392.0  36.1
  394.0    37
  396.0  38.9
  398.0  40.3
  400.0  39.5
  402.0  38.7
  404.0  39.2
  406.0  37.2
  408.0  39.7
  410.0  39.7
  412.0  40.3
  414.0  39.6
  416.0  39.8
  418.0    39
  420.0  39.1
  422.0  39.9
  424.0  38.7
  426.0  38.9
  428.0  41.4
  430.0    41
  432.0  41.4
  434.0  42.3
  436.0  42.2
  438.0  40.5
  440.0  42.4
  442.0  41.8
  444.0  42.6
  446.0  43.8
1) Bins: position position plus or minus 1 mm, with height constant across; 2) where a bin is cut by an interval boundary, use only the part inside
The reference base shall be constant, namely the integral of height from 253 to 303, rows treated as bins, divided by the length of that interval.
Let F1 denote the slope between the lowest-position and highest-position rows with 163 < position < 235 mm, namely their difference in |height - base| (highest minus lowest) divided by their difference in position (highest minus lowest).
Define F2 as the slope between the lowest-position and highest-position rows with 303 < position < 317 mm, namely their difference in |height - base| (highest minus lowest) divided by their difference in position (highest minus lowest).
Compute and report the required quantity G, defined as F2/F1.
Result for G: -3.2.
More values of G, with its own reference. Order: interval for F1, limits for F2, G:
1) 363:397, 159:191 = 0.2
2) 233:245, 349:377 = 0.1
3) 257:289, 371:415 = -4.8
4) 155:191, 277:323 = -2.6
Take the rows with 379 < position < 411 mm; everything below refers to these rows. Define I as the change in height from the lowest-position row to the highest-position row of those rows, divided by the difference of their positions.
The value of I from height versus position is 0.26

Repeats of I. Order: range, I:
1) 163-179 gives -0.16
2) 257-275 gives 0.07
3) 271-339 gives 0.08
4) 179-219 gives 0.06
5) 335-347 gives 0.08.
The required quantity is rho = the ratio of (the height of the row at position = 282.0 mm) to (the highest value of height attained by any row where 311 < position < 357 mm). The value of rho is 0.84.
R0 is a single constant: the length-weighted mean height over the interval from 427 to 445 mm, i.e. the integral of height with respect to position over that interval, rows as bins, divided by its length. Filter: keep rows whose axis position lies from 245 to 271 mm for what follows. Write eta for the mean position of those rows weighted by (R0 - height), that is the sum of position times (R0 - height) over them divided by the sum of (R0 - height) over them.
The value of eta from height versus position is 257.8 mm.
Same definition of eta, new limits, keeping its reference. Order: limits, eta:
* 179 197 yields 187.8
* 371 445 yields 389.4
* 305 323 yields 314.2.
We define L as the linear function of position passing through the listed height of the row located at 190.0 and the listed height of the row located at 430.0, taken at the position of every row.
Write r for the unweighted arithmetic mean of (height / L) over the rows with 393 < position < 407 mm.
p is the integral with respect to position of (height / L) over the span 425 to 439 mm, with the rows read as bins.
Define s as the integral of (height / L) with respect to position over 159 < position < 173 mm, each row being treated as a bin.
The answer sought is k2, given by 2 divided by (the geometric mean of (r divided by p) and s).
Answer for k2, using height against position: 1.93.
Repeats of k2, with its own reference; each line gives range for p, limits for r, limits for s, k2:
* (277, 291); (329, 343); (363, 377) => 2.17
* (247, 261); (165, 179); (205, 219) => 1.90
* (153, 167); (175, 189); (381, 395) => 2.21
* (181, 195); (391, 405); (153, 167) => 1.90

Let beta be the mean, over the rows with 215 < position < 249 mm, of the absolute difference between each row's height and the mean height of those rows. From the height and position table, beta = 2.0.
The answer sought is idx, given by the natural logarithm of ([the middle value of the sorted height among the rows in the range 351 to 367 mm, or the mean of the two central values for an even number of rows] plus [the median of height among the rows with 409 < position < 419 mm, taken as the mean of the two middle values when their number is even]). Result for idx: 4.25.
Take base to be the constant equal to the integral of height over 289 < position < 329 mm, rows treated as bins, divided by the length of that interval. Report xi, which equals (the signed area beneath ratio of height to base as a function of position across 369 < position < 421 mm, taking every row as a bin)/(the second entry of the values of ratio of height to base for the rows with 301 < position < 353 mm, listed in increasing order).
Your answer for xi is 67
